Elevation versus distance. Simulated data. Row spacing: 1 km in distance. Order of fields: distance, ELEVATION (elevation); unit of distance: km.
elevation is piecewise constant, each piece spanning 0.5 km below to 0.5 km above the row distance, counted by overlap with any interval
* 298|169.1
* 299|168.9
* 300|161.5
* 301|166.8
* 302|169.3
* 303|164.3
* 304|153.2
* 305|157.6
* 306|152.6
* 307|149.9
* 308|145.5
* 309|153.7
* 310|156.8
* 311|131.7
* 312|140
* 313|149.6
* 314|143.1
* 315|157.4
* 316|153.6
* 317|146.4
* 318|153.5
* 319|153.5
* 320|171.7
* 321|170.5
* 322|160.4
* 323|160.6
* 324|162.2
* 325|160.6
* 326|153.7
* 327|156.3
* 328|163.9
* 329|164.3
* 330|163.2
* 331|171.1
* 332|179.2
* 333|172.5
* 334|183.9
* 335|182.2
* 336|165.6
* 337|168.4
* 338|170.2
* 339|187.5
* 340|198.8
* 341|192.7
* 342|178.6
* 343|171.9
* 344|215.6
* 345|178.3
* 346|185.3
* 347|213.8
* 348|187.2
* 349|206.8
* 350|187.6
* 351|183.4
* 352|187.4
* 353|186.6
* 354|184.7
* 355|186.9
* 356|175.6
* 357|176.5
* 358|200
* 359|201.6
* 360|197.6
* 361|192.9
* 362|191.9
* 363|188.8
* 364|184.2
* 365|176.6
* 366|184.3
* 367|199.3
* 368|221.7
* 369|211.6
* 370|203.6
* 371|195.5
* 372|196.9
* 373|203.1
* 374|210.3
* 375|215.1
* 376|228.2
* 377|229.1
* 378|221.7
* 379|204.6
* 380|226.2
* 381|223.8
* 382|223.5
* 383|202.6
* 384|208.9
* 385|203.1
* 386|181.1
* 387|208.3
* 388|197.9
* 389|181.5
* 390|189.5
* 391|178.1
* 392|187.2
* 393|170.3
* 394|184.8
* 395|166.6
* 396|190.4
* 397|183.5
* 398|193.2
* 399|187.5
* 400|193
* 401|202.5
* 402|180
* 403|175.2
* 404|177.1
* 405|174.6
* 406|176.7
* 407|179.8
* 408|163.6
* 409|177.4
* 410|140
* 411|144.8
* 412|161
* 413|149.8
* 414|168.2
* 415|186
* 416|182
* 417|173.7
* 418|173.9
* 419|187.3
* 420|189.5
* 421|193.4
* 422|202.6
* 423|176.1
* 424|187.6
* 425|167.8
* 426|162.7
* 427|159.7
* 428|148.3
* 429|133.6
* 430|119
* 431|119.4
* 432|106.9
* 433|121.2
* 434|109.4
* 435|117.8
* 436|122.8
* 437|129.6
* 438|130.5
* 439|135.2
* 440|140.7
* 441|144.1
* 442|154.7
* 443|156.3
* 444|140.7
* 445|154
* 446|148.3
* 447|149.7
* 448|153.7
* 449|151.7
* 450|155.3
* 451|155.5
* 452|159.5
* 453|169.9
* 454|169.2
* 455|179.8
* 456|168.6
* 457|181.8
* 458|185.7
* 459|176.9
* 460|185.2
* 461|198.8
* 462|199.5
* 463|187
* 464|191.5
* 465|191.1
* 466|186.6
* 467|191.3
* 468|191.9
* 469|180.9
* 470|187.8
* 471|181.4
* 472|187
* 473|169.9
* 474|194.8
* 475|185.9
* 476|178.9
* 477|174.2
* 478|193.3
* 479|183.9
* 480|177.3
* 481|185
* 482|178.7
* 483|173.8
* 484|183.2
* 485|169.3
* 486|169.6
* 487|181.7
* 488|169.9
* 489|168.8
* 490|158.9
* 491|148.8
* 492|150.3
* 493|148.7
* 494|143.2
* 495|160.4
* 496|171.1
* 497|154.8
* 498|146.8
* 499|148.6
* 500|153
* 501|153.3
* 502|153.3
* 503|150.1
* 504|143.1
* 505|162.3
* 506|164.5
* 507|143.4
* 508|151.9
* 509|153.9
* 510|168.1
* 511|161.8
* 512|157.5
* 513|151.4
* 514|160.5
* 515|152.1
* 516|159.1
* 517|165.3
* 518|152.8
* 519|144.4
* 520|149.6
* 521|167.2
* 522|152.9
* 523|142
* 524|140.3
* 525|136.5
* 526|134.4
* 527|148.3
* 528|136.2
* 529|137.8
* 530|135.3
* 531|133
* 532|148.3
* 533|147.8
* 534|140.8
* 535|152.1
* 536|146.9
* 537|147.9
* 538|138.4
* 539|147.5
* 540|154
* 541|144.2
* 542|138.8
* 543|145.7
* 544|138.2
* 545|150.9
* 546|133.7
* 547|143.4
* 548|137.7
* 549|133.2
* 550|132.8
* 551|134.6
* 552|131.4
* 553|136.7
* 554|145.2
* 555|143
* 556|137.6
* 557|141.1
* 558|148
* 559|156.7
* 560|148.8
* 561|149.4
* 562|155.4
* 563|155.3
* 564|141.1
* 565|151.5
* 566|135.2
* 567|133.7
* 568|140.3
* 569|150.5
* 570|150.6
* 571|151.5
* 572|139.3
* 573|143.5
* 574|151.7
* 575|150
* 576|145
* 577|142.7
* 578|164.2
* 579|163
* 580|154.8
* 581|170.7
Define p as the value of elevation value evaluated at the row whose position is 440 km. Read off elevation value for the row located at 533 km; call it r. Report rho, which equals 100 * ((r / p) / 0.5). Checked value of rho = 210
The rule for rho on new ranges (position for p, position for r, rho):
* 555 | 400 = 270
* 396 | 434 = 115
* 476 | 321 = 191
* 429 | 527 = 222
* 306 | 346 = 243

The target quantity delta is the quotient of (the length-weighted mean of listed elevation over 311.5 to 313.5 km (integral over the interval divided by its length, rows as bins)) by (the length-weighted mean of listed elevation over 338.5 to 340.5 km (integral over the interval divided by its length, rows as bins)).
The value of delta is 0.7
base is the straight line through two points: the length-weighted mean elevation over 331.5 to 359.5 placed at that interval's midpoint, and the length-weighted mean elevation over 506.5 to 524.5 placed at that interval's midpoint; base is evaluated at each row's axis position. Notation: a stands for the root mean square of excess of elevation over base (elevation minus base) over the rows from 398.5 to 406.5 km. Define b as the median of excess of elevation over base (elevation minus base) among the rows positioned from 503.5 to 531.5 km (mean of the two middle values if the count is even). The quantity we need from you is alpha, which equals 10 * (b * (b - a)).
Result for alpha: 531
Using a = 12.1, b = -3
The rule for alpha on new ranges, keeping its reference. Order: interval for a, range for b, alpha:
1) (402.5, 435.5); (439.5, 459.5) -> 4383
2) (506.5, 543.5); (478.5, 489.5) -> 1193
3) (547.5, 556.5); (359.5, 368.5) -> -215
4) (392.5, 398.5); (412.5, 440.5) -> 4621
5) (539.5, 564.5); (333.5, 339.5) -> 2375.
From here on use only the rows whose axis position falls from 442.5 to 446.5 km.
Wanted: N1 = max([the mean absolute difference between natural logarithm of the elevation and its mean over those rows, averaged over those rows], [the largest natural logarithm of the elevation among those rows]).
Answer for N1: 5.05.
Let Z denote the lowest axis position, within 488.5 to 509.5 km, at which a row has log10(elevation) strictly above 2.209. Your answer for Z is 489 km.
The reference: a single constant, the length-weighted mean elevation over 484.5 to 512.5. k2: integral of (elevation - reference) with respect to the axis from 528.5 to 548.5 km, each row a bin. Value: -286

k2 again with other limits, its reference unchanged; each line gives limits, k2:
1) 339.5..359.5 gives 651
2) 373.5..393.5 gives 943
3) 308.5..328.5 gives -49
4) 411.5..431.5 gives 194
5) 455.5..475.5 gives 576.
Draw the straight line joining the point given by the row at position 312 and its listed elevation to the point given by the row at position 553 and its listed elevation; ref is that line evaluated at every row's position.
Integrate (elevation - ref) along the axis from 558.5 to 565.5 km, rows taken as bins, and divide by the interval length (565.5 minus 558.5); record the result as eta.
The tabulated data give 15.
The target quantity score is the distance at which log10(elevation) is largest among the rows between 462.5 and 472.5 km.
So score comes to 468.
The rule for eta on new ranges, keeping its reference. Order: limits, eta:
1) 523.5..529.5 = 2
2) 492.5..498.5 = 17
